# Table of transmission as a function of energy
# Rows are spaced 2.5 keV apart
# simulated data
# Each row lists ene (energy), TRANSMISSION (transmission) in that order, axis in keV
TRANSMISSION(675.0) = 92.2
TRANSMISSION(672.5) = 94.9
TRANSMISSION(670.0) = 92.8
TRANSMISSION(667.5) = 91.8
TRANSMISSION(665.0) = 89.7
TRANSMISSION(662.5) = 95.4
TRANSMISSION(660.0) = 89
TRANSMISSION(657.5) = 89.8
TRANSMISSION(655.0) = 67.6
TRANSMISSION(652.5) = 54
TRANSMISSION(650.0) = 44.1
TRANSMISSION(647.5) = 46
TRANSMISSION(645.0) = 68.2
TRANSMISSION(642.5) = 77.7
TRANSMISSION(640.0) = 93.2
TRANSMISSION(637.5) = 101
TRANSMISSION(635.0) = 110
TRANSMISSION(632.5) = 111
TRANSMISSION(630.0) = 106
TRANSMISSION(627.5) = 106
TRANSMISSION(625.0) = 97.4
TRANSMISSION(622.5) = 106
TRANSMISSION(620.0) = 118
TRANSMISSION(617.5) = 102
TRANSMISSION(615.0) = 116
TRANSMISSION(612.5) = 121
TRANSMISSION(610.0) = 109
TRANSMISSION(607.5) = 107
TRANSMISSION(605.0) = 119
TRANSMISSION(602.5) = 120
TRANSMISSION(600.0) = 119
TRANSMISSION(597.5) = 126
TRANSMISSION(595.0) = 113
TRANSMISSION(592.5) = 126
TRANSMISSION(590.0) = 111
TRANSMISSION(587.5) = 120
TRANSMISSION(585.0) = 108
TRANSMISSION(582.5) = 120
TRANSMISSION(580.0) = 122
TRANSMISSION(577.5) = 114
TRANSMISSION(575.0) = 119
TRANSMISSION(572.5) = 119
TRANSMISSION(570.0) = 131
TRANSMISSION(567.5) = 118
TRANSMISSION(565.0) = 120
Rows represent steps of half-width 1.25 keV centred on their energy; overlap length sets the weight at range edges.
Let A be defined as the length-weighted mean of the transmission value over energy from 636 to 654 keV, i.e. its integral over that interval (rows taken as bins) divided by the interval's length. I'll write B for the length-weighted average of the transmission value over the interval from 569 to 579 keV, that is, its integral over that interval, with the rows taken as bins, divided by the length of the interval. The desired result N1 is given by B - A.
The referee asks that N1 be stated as 51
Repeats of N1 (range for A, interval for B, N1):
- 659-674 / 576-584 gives 26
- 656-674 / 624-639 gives 14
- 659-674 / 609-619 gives 20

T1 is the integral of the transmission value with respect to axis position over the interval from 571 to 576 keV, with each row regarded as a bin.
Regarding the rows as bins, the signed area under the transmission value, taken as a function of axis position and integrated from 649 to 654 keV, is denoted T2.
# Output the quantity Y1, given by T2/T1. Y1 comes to 0.42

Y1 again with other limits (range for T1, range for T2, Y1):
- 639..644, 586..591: 1.37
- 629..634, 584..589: 1.05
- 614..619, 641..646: 0.68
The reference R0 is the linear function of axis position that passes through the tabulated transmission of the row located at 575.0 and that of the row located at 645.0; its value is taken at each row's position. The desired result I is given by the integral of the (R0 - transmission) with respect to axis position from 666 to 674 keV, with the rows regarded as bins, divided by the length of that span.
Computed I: -43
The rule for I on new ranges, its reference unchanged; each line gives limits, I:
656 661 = -30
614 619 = -20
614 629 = -22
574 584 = -2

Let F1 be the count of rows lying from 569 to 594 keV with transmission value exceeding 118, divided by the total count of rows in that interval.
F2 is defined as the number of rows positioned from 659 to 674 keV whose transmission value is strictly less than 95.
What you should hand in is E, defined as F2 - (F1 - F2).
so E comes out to 9.3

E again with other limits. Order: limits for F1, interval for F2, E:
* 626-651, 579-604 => 0.0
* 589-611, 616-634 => -0.6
